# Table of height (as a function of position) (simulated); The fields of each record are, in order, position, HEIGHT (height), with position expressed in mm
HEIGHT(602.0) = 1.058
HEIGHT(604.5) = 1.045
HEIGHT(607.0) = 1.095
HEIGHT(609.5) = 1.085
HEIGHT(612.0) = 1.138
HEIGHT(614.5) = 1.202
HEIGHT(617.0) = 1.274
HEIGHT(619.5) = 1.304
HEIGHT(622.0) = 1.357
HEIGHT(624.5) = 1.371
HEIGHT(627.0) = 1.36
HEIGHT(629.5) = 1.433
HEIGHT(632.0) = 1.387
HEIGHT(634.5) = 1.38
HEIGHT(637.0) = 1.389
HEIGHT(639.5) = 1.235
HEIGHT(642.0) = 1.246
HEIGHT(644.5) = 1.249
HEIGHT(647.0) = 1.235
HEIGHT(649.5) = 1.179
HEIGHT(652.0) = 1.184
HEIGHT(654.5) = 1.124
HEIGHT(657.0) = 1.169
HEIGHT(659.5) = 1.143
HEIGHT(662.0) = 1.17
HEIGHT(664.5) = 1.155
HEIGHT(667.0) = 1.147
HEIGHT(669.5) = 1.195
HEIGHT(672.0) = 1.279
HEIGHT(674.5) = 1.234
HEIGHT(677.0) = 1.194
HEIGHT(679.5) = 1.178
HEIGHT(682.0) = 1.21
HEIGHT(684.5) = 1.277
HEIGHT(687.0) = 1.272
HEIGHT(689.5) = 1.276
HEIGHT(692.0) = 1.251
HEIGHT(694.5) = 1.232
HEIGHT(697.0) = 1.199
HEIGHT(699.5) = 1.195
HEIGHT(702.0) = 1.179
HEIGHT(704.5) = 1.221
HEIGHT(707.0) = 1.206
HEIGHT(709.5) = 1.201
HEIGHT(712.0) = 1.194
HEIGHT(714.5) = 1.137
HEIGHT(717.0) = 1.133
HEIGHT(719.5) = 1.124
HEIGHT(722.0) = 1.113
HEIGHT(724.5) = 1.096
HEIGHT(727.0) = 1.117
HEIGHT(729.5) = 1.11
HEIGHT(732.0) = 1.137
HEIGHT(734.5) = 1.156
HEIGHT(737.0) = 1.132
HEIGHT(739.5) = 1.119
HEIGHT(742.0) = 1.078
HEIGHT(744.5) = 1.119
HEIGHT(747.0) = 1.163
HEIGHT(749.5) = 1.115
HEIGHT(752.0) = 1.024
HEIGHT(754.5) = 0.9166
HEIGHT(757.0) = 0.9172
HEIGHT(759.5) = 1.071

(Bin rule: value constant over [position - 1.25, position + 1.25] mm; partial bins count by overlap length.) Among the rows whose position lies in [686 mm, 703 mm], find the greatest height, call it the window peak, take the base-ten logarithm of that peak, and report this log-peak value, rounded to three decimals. 0.106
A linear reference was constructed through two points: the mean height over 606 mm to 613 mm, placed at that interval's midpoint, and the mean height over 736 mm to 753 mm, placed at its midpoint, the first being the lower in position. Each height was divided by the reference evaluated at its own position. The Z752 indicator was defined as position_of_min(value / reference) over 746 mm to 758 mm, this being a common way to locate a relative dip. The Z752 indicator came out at 754.5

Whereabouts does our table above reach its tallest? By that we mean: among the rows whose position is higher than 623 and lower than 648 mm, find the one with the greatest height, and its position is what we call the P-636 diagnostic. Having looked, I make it 629.5 mm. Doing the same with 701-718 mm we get 704.5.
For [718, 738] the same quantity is 734.5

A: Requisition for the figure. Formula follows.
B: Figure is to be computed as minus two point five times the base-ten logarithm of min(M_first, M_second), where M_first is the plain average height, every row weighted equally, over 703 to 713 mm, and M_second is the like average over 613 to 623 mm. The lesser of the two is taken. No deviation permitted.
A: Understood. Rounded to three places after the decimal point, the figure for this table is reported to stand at -0.203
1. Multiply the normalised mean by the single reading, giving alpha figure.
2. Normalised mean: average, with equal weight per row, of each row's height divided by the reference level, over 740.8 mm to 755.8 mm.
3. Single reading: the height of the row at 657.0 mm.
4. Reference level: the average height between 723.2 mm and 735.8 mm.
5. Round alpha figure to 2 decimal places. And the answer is 1.11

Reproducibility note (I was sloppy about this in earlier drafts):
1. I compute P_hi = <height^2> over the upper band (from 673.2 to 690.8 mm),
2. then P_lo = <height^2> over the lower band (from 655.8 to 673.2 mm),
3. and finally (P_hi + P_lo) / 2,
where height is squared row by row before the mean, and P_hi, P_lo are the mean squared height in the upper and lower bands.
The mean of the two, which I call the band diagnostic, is 1.46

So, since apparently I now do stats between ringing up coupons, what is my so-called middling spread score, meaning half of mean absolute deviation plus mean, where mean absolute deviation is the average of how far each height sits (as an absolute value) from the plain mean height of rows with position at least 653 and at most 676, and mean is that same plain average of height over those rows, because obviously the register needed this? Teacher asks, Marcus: 0.609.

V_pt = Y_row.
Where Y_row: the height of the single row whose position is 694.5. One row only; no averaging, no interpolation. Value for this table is 1.232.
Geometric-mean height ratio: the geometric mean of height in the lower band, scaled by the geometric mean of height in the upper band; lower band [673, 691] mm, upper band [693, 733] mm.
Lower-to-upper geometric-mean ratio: 1.06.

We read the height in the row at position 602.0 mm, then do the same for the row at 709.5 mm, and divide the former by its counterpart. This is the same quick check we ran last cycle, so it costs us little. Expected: 0.88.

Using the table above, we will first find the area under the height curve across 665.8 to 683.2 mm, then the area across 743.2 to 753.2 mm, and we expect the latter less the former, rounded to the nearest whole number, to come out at -10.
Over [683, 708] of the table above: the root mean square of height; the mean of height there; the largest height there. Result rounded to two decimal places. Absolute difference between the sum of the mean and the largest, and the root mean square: 1.28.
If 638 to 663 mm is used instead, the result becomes 1.25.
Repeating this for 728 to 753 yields 1.16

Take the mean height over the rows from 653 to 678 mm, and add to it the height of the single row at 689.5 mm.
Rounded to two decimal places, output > 2.46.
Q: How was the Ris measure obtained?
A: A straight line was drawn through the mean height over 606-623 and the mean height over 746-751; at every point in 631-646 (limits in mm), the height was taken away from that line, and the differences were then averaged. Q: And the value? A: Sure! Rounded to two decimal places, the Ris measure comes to -0.12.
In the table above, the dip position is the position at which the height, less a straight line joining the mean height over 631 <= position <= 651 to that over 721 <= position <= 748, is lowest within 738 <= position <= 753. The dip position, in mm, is 752.0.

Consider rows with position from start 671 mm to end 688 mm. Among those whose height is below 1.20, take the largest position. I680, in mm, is 679.5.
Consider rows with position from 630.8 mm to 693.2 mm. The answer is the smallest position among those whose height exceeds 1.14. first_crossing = 632.0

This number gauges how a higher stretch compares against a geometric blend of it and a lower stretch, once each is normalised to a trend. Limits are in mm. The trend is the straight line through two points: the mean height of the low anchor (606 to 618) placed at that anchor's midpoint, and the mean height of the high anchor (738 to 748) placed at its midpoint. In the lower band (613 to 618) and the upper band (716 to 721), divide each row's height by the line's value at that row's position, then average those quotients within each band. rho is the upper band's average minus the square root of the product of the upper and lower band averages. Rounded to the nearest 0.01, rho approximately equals -0.03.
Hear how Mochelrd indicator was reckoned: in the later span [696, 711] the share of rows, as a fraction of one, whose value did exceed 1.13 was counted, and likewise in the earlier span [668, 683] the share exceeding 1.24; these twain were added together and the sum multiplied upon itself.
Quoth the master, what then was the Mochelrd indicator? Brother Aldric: 1.4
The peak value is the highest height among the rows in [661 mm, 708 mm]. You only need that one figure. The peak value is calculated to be 1.279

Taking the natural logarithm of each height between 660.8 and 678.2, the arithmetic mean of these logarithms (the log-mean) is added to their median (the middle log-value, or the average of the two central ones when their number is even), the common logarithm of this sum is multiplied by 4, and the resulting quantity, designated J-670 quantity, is -1.79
